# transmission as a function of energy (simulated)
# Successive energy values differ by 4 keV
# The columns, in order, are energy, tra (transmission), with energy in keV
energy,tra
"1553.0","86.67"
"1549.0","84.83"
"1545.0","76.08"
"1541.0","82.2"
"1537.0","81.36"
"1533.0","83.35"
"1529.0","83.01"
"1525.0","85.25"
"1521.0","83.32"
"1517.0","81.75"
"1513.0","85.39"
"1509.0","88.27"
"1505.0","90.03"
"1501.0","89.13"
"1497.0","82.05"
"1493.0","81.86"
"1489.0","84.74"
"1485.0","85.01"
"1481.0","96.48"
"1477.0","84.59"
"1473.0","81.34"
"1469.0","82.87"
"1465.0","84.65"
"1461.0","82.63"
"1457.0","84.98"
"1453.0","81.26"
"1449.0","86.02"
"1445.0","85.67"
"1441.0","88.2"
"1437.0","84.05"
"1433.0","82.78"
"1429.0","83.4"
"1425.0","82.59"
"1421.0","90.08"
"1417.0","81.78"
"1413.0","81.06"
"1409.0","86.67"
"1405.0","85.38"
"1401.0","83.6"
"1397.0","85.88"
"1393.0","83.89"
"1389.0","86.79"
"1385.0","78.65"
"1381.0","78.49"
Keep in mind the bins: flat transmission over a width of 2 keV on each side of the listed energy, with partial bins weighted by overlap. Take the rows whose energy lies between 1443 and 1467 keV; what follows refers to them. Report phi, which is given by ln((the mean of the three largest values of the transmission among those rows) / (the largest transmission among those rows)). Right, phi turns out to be -0.005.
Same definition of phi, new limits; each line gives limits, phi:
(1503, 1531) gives -0.024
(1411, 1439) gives -0.048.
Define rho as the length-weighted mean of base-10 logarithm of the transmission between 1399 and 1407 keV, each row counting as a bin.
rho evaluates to 1.93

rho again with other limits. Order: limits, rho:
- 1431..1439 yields 1.92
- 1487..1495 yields 1.92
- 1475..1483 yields 1.96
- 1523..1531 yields 1.92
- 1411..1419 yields 1.91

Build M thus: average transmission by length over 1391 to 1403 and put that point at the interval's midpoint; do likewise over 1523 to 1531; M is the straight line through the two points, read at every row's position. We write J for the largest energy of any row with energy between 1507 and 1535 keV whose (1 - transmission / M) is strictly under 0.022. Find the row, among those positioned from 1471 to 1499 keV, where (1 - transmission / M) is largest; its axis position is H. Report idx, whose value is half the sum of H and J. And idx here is 1503 keV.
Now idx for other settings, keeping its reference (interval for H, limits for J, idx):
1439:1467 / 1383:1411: 1431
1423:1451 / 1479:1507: 1465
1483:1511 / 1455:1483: 1487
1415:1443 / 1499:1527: 1471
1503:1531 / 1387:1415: 1463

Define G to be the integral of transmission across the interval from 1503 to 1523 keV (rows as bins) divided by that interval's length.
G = 85.8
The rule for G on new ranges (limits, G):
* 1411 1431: 83.8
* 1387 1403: 85.0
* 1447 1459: 84.1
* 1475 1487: 88.7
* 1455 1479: 83.5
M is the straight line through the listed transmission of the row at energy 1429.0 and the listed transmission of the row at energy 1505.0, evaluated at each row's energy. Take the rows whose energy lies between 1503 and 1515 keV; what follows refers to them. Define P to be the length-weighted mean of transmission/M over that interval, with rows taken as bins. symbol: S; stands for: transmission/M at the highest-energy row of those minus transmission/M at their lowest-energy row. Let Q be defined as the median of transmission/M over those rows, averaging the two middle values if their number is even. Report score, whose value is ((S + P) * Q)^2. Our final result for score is 0.80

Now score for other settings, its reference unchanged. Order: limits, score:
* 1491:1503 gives 0.88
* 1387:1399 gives 1.24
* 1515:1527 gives 0.74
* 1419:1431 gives 0.88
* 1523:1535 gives 0.63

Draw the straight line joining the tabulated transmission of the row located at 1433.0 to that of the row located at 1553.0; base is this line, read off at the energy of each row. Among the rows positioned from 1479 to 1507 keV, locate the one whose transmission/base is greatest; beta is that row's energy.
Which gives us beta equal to 1481.0 keV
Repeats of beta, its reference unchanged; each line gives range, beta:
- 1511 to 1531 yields 1513.0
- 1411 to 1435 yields 1421.0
